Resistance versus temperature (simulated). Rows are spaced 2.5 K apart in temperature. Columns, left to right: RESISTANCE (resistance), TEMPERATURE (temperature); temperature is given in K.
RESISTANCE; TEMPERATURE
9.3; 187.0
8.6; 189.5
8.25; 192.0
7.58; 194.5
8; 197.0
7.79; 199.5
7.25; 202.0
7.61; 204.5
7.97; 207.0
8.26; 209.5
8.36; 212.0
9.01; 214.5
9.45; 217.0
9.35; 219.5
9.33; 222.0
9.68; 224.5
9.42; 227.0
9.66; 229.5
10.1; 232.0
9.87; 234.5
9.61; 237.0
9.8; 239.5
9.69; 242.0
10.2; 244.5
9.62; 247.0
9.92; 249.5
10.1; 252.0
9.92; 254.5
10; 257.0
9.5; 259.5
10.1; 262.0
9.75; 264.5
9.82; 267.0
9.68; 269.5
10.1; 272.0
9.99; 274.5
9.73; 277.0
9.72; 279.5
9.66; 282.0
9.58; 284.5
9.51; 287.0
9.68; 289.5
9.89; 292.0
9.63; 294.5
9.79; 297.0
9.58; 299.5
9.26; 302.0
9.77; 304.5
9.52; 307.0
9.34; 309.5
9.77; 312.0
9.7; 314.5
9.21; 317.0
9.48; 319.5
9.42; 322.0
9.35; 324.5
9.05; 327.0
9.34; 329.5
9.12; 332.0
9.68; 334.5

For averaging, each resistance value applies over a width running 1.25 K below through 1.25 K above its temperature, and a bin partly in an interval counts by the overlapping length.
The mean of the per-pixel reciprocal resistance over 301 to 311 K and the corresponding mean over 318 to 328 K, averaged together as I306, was 0.106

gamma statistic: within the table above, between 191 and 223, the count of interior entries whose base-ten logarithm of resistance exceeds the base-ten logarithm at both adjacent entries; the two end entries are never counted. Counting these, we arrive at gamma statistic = 2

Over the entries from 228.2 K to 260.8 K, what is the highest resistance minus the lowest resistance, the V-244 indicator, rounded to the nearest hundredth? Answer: 0.70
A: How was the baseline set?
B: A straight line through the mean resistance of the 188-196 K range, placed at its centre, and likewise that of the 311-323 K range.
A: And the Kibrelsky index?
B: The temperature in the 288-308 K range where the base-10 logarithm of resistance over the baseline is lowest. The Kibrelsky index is 302.0 K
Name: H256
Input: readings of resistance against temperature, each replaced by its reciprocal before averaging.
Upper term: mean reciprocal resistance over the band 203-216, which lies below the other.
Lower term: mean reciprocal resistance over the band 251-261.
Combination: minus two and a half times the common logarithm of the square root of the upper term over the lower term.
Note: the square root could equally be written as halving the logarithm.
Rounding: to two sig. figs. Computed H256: -0.10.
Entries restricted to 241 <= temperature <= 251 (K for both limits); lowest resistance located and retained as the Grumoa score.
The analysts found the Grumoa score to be 9.62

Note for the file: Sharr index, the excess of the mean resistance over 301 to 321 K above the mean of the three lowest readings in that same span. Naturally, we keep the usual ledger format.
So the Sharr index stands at 0.24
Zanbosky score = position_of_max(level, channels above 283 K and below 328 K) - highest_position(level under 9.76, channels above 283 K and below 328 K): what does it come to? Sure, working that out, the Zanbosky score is -35.0 K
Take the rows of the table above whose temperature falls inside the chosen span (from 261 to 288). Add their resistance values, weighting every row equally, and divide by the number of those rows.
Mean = 9.79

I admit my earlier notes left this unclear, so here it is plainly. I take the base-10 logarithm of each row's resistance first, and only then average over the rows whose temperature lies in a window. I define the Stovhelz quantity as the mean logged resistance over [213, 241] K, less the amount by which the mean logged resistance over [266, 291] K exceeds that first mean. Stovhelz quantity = 0.97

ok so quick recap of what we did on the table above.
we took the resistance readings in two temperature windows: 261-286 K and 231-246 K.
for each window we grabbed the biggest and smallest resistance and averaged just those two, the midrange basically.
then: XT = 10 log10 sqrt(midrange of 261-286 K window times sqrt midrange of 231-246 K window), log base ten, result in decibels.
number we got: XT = 7.45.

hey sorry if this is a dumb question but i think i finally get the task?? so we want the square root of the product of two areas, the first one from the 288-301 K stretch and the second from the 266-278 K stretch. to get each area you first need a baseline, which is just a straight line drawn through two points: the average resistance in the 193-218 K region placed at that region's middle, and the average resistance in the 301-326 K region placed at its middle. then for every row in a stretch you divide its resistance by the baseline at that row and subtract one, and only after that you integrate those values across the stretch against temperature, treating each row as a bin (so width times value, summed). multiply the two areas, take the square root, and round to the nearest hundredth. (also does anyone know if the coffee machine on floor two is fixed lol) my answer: 0.89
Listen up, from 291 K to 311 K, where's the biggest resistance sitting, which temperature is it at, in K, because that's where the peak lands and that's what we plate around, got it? 292.0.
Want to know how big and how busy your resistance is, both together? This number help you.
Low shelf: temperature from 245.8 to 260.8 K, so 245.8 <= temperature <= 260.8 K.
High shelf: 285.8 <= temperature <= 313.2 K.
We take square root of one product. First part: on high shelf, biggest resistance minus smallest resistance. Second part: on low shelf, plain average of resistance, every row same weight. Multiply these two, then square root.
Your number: 2.49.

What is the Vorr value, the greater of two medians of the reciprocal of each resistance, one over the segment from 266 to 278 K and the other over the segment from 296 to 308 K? 0.104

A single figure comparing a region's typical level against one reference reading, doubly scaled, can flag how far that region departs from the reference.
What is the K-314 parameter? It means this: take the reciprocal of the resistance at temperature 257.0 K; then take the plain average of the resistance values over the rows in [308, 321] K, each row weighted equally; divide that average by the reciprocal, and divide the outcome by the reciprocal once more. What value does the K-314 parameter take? 950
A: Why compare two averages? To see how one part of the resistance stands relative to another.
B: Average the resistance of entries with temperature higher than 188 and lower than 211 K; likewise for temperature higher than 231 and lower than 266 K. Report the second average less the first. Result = 1.9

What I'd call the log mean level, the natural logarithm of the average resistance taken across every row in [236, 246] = 2.28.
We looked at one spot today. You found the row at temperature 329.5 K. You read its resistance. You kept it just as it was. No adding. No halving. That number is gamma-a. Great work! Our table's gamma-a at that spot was 9.34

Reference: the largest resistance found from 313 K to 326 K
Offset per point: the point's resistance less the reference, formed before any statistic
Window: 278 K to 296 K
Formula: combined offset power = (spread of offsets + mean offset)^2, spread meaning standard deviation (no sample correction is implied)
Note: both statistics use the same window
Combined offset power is 0.01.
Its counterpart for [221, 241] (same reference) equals 0.05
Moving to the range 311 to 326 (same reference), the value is 0.00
